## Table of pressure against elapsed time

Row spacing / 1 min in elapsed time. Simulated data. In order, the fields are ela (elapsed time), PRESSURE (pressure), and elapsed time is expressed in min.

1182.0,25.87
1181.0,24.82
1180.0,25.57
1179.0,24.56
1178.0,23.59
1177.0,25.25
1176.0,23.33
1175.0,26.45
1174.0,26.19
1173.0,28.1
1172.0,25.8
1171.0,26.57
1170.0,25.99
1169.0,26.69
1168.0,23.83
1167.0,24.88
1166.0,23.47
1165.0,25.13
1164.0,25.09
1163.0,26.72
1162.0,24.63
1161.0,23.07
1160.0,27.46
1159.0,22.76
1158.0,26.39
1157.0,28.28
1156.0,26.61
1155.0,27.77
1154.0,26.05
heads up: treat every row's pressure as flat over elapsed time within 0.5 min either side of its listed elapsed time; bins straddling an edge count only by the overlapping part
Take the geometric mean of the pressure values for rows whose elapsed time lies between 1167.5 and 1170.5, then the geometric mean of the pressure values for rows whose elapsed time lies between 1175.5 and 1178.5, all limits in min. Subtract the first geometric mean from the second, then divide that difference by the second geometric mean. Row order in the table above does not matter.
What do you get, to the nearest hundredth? -0.06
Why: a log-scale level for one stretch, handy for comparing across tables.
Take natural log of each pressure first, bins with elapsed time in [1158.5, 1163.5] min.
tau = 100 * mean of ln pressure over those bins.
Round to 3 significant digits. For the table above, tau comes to 321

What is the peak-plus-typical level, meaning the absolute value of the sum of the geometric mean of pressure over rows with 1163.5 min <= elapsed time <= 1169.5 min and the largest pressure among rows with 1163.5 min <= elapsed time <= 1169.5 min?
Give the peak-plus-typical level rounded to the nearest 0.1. 51.5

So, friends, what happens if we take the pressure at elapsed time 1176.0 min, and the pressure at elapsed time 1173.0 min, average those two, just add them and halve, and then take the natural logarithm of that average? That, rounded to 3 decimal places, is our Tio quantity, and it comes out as 3.247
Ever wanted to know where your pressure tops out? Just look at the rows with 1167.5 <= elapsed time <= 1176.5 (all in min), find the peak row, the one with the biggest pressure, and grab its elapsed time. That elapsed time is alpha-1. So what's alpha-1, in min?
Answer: 1173.0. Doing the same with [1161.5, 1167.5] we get 1163.0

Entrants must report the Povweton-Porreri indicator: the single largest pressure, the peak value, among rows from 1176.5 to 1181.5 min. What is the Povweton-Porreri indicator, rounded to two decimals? 25.57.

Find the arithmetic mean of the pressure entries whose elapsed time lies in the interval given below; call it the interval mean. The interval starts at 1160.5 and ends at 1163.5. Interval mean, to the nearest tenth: 24.8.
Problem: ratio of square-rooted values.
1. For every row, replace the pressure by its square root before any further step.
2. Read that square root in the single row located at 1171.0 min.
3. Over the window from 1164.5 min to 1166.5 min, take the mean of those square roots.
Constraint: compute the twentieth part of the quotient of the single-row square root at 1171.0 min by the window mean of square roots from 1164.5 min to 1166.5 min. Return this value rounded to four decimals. 0.0523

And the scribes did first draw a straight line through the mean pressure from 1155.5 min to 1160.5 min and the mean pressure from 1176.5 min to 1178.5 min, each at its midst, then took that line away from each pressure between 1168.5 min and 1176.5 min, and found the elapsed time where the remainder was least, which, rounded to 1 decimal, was 1176.0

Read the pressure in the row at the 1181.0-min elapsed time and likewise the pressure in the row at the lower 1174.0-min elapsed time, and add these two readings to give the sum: 51.0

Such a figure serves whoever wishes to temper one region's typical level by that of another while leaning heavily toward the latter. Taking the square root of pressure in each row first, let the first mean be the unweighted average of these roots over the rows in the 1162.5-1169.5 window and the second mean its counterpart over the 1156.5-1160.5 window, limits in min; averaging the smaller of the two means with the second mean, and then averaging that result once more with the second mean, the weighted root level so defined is 5.09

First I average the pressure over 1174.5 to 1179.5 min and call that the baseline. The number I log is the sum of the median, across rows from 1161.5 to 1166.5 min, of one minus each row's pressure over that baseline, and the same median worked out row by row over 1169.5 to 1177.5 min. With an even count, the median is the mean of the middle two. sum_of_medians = -0.077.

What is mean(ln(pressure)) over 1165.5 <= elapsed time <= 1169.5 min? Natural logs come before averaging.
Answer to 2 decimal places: 3.21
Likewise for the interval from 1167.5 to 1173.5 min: 3.26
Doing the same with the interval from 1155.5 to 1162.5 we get 3.24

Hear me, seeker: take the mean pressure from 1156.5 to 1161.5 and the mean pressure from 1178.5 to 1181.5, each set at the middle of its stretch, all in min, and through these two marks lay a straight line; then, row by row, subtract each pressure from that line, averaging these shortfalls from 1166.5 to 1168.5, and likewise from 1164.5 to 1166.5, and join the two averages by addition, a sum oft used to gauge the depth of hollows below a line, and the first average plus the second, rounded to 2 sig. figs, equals 2.1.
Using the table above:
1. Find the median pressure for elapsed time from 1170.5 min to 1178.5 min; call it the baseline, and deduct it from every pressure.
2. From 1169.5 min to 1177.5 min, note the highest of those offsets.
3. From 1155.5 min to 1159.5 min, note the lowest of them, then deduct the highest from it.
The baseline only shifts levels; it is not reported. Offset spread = -5.3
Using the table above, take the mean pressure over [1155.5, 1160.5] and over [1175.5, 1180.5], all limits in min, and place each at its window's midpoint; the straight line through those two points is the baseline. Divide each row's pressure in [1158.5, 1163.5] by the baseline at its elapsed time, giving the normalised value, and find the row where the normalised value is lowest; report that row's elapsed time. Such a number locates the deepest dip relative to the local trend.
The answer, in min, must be 1159.0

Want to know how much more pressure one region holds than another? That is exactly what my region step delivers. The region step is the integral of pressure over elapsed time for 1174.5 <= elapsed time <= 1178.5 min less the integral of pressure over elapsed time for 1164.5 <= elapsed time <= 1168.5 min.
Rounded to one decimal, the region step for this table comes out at 1.3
